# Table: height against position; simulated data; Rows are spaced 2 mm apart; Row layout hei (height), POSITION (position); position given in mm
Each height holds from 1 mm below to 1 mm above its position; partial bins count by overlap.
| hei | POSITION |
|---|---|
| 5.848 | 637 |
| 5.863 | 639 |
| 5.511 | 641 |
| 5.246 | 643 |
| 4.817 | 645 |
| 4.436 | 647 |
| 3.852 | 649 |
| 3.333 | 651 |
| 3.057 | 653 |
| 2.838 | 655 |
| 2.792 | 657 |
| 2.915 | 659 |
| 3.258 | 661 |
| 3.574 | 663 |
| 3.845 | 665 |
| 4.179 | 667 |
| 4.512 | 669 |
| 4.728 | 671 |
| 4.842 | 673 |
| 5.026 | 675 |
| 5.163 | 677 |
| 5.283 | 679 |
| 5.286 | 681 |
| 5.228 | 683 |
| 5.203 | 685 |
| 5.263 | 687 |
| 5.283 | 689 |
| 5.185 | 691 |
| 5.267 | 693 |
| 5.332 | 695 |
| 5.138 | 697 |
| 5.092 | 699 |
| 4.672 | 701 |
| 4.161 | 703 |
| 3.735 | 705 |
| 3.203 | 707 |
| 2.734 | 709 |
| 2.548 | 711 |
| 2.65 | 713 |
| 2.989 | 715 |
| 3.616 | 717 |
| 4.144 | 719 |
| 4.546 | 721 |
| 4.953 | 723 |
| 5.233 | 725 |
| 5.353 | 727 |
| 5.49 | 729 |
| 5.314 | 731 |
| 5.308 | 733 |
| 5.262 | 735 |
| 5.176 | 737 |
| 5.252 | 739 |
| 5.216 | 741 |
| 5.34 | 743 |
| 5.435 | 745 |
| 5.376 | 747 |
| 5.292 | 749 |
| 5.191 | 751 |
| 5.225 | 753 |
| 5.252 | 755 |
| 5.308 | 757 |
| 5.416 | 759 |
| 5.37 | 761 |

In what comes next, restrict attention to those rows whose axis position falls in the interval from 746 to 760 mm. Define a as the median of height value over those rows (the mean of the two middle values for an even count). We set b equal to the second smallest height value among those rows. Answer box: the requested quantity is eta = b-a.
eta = -0.07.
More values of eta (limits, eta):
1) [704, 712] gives -0.23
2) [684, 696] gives -0.06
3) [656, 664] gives -0.17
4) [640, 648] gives -0.21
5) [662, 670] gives -0.17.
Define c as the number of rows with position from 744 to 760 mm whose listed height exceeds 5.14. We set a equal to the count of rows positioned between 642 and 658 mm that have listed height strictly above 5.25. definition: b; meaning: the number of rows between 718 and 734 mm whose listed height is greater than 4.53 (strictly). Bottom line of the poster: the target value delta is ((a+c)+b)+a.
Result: 15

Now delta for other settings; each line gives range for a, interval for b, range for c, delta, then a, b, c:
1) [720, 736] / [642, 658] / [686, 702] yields 17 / 5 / 2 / 5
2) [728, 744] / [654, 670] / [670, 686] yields 17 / 6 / 0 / 5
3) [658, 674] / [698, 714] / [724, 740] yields 10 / 0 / 2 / 8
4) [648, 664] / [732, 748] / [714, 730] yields 11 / 0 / 8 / 3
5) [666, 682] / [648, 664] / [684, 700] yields 10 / 2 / 0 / 6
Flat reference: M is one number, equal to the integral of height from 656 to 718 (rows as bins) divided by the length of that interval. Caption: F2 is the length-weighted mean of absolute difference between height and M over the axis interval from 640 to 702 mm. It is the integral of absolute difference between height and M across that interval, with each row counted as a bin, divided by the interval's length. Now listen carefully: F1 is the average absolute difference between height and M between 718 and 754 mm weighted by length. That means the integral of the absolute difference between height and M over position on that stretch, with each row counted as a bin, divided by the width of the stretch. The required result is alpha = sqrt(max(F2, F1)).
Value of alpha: 0.95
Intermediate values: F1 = 0.9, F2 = 0.83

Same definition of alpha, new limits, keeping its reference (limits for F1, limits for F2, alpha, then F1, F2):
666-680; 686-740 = 0.96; 0.6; 0.92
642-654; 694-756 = 0.97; 0.7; 0.94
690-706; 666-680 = 0.84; 0.7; 0.57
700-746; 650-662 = 1.12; 0.9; 1.25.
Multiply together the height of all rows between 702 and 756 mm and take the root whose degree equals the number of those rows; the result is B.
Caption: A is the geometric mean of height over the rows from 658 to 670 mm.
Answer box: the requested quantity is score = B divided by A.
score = 1.2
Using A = 3.7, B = 4.5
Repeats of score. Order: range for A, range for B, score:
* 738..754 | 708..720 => 0.6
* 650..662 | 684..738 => 1.5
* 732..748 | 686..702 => 1.0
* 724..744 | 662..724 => 0.8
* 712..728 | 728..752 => 1.3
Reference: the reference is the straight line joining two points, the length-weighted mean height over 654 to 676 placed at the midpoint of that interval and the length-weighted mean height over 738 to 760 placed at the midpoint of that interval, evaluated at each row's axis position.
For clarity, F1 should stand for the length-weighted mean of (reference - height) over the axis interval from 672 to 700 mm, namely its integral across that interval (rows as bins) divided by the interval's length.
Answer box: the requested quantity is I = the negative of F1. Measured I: 1.0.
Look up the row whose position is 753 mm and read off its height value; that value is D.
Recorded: 5.225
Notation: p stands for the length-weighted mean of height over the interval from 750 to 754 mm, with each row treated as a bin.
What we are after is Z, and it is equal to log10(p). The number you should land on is 0.717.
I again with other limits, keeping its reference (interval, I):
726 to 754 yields 0.2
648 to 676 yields 0.0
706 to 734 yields -0.7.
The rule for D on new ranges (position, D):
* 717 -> 3.616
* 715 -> 2.989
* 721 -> 4.546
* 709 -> 2.734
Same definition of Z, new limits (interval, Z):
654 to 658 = 0.449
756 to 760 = 0.729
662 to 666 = 0.569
